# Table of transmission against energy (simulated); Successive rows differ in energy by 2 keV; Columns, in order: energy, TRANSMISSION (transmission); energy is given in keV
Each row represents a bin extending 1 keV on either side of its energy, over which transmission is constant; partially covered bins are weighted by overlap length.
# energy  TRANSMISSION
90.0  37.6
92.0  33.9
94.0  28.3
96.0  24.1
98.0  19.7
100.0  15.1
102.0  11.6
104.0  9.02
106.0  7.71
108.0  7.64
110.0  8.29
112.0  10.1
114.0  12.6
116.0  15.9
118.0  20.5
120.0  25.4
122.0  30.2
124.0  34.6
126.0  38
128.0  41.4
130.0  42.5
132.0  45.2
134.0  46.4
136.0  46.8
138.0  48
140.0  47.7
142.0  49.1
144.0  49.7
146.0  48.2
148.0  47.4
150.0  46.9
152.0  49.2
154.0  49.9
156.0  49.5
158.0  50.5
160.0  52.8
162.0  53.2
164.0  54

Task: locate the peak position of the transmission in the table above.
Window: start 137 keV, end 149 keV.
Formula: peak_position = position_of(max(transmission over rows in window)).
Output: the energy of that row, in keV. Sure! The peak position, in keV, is 144.0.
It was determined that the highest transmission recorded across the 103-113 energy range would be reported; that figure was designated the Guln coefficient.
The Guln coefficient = 10.1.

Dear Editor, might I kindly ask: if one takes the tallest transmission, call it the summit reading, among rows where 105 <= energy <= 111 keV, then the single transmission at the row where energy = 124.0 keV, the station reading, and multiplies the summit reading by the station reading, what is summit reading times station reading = 287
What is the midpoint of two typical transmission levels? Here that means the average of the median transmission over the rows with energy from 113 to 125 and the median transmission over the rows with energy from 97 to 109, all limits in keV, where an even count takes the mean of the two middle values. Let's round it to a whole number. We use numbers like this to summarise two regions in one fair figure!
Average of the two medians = 17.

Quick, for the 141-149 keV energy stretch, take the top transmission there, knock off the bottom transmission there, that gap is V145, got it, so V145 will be 2.3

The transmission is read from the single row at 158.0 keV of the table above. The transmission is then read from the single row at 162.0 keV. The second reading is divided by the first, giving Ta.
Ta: 1.05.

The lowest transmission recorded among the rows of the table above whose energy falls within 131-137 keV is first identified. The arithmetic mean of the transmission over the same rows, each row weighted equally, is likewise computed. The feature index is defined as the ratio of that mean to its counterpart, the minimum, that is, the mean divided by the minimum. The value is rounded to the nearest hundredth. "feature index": 1.02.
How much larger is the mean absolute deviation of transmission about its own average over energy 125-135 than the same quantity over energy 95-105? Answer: -2.3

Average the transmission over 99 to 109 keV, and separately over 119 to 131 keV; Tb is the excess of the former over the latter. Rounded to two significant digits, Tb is -25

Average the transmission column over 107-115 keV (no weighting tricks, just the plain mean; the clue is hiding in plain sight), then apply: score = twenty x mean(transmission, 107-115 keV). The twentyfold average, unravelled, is 193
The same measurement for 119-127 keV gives 641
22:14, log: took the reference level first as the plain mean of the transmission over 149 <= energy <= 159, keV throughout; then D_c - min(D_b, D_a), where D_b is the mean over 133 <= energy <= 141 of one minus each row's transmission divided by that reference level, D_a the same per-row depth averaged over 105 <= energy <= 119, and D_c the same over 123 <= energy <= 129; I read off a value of 0.19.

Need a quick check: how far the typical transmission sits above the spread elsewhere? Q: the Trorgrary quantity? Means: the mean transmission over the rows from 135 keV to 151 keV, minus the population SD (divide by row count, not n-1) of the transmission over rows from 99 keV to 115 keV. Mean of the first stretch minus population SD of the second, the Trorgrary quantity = 45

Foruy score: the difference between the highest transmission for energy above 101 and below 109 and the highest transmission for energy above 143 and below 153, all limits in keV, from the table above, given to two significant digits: -38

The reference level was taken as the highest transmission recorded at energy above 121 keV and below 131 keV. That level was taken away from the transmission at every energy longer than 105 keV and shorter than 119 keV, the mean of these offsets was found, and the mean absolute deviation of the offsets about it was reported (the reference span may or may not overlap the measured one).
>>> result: 3.9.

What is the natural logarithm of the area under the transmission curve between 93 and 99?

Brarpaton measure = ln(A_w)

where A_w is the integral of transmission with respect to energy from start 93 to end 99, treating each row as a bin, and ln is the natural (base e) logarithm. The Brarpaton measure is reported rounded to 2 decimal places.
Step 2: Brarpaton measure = 4.97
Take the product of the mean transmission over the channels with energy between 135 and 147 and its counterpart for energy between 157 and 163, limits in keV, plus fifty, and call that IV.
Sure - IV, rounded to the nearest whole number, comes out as 2567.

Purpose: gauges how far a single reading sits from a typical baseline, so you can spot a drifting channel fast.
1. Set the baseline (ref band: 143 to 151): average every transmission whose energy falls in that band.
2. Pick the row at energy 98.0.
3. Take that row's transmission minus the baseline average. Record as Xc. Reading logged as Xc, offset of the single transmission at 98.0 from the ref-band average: -28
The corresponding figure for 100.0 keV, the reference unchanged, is -33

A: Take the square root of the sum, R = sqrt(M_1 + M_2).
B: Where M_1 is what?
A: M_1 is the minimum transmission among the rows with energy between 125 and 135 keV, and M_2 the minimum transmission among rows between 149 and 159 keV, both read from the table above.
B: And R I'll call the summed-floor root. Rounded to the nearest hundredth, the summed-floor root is 9.21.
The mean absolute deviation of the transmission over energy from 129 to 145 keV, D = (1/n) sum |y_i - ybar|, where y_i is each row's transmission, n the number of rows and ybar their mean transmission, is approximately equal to 1.7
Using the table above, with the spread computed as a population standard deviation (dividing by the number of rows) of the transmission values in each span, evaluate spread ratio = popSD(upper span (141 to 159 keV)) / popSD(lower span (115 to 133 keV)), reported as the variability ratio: 0.12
